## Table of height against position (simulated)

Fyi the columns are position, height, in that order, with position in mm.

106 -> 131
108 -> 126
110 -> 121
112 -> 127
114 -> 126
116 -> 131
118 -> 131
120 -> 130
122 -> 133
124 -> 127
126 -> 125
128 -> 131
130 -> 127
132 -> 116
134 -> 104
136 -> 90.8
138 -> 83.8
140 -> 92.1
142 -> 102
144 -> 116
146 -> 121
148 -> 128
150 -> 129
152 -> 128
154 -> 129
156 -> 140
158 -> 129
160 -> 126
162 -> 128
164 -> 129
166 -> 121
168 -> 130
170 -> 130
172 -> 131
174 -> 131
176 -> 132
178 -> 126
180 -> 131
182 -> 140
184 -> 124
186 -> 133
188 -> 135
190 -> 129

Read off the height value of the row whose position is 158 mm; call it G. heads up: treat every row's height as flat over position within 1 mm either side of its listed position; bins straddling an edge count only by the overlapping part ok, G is 129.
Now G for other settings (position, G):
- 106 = 131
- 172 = 131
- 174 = 131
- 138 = 83.8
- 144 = 116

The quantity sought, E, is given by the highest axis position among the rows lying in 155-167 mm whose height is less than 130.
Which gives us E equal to 166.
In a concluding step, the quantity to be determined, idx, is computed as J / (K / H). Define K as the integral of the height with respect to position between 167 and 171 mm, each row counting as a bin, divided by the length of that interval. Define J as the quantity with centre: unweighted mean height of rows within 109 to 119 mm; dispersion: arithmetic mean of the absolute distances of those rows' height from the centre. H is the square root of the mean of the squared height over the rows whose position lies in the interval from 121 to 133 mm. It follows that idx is 3.0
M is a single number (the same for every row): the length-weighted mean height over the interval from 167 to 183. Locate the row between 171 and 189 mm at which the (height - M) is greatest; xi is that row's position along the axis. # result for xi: 182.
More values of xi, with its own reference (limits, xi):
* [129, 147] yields 130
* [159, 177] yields 176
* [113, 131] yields 122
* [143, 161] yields 156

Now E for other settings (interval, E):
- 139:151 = 150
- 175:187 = 184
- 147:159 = 158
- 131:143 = 142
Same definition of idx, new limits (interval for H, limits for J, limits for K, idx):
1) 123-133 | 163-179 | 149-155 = 2.6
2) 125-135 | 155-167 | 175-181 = 3.6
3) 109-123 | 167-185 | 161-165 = 2.7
